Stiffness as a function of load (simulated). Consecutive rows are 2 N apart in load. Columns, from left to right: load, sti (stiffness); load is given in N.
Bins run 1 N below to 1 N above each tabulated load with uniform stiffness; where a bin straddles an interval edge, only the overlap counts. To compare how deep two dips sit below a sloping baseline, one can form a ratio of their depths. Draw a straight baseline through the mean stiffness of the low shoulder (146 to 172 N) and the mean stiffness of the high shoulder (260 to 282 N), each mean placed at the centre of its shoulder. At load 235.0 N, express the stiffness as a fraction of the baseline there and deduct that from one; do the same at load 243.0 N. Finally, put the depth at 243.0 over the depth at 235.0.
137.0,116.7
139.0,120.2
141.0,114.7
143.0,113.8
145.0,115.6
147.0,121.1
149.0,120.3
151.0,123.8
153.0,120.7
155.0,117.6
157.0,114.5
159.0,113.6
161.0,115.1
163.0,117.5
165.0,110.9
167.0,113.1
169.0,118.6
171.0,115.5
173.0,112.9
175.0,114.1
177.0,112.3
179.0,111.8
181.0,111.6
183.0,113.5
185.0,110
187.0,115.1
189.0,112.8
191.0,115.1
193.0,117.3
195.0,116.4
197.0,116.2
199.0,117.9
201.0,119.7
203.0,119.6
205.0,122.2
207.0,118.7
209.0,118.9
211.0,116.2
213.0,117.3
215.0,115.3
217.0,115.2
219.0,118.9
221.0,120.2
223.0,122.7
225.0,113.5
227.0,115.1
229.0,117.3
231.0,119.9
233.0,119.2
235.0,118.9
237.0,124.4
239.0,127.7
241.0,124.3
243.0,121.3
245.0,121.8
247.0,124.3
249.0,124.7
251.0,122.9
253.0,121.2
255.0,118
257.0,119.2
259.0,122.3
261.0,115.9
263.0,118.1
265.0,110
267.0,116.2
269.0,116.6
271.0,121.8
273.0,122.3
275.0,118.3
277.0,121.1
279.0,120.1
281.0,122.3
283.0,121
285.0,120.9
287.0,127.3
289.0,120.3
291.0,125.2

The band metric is 4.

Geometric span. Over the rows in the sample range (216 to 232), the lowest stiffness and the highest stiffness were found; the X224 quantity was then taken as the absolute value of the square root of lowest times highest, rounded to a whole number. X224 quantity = 118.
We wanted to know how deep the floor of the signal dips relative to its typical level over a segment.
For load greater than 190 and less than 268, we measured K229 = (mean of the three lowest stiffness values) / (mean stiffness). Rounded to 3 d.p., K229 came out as 0.948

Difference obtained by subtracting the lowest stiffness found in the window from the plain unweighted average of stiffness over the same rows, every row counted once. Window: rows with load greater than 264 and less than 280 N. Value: 8.3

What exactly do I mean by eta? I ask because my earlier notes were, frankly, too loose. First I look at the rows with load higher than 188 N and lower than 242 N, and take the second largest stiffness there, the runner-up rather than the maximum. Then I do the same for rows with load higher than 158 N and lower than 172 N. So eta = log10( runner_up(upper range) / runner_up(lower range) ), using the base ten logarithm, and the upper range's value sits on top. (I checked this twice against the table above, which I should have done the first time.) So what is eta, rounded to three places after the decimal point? 0.025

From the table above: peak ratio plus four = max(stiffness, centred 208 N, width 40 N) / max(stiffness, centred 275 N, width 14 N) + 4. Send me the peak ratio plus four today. 5.00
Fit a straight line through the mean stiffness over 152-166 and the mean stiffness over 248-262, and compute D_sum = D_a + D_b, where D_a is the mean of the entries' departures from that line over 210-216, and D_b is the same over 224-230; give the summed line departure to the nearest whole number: -6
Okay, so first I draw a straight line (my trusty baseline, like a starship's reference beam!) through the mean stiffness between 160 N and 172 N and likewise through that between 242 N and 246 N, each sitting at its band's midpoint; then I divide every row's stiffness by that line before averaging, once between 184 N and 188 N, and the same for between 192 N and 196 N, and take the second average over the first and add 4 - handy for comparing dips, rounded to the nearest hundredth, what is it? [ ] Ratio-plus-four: 5.03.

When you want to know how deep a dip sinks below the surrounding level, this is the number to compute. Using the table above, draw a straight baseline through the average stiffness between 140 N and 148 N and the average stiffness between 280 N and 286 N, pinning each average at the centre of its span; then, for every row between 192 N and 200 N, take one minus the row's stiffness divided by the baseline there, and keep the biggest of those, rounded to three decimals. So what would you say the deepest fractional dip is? 0.017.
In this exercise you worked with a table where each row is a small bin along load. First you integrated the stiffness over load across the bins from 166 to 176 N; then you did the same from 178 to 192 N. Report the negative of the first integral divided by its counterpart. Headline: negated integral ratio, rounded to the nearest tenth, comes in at -0.7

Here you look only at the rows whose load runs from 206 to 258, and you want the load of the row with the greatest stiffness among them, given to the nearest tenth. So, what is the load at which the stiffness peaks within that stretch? 239.0 N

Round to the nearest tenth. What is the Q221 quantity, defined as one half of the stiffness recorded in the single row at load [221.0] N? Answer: 60.1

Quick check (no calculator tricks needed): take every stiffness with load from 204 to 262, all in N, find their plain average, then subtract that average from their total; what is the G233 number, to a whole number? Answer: 3358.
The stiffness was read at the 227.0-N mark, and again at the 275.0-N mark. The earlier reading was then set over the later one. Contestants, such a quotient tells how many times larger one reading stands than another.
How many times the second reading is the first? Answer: 0.9730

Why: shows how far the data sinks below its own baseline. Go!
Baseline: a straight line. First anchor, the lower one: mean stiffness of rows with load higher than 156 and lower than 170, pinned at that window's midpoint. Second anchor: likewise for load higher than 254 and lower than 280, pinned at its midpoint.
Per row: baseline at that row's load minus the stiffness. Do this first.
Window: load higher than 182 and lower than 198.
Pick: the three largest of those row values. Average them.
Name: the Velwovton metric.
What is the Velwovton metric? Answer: 3.46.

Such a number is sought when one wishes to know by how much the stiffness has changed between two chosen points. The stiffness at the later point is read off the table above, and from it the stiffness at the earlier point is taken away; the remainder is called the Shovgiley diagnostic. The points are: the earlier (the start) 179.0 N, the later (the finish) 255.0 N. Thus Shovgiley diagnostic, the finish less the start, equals 6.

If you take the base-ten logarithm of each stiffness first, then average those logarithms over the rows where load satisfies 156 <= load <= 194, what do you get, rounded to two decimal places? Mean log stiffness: 2.06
